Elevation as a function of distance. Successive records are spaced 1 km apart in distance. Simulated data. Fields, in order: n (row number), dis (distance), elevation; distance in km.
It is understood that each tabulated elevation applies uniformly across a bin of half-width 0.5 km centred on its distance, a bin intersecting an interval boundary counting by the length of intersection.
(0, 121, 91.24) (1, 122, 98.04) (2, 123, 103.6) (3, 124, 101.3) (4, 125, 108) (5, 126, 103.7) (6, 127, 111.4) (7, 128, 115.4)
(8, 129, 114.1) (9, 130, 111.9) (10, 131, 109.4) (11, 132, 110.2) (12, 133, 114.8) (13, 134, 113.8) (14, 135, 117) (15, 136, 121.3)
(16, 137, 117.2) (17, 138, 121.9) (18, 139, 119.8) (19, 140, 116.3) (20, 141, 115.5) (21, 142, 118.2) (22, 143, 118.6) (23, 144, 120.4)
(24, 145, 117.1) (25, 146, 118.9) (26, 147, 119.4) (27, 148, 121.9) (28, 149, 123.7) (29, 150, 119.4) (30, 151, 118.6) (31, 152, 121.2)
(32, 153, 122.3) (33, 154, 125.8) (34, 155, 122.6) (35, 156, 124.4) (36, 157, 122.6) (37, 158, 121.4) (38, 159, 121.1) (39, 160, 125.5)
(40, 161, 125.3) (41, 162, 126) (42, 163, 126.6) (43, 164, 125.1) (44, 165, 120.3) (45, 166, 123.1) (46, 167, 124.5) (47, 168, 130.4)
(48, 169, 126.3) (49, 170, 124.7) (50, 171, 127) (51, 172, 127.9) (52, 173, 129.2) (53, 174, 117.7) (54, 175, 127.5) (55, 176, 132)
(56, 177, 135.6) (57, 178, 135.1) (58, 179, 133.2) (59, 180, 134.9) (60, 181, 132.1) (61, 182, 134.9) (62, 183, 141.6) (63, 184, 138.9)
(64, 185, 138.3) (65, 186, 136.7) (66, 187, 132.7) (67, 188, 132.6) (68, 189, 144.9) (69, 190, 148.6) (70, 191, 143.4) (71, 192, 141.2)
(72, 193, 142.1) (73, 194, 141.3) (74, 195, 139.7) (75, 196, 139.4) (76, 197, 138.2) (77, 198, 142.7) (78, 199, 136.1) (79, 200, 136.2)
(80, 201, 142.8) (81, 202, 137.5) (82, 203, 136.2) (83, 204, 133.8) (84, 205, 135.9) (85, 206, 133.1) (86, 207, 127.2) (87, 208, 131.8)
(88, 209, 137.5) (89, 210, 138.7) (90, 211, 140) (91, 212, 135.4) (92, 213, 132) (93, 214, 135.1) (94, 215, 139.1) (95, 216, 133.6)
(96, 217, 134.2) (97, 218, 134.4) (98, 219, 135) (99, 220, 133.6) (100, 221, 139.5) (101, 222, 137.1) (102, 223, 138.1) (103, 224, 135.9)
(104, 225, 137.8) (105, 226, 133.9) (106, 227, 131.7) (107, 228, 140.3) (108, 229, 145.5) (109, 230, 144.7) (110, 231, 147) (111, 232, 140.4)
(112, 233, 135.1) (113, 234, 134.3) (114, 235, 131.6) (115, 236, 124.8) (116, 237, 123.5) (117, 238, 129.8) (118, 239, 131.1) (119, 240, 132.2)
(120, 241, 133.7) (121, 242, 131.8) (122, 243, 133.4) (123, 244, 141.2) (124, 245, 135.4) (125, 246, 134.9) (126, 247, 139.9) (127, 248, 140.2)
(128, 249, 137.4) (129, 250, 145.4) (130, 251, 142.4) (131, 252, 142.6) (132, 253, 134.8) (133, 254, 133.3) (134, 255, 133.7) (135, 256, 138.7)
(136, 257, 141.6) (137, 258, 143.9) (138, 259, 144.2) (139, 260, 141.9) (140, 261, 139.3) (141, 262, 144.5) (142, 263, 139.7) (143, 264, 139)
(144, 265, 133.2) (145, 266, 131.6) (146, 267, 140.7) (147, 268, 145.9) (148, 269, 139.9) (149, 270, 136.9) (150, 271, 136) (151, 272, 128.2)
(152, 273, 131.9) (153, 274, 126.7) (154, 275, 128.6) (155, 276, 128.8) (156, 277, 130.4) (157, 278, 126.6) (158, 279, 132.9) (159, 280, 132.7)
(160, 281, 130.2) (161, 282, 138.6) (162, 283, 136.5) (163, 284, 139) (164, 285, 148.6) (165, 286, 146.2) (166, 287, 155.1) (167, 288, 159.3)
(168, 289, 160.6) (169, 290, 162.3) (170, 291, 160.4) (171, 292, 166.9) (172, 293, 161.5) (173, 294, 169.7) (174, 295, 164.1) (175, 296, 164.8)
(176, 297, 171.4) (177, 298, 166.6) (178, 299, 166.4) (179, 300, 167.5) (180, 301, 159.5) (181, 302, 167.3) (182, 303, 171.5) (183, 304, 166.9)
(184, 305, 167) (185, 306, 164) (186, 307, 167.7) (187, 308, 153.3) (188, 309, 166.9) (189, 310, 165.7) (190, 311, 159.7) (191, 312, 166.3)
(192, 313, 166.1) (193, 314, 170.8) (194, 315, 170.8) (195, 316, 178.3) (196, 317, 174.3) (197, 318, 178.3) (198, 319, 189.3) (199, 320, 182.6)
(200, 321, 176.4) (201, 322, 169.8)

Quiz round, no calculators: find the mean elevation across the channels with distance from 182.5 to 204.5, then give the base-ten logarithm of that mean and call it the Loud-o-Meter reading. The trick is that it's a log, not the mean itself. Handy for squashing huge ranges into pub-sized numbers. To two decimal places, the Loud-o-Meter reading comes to 2.14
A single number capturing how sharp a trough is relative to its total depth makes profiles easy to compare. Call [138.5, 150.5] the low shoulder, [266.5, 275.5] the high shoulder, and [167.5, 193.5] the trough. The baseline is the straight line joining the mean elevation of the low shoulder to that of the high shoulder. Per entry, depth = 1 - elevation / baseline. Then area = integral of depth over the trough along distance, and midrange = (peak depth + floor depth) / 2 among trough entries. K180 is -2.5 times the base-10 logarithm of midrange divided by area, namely 3.69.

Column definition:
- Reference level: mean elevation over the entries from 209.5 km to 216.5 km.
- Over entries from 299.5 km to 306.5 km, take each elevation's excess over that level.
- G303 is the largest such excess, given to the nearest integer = 35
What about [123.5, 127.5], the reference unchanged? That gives -25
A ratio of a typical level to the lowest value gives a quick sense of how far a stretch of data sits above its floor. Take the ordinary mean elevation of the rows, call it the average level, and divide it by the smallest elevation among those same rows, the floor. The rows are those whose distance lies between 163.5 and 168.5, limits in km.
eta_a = 1.04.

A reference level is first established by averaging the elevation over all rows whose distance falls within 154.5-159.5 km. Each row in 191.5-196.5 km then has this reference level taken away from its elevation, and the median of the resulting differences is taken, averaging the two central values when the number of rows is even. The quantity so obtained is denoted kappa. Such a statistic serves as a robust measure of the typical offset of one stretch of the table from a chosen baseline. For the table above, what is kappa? 19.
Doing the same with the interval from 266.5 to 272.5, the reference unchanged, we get 16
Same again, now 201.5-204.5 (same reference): 14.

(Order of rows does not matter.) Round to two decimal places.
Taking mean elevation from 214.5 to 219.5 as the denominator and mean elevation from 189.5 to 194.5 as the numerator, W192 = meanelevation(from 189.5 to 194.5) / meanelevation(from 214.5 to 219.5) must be 1.06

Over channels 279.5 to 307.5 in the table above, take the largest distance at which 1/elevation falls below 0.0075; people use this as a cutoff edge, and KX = 307 km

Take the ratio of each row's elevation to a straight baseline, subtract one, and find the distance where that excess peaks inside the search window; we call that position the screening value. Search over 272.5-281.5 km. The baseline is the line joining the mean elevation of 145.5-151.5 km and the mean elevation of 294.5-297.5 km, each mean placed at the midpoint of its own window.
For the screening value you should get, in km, 273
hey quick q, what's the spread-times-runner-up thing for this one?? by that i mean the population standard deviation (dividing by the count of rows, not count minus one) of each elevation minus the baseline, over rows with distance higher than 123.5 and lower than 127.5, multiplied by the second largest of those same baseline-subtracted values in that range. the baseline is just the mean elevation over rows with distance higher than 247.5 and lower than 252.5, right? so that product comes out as -131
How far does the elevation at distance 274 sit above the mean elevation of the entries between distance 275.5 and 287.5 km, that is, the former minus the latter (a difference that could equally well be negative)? -10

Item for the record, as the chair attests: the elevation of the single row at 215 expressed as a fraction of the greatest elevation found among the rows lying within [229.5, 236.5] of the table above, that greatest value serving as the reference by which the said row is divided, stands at 0.95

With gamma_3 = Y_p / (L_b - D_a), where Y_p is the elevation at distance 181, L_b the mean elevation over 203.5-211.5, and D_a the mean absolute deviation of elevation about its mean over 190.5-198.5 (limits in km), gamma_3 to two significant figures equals 0.99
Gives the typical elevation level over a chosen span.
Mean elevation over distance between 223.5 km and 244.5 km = 135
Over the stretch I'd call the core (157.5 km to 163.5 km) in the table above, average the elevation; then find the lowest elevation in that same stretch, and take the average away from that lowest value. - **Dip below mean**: -3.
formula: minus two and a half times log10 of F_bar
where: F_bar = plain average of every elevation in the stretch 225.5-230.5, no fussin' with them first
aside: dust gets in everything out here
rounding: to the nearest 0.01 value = -5.36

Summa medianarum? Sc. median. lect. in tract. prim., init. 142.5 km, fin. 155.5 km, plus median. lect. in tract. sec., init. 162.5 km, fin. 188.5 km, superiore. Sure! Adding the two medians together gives 252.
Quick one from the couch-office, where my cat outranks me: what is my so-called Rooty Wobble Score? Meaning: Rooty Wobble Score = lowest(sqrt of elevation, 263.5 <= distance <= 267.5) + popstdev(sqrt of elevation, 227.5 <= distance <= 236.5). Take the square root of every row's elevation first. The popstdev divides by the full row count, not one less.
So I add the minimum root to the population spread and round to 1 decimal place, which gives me 11.8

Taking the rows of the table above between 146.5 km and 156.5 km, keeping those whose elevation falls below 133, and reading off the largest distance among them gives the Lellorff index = 156 km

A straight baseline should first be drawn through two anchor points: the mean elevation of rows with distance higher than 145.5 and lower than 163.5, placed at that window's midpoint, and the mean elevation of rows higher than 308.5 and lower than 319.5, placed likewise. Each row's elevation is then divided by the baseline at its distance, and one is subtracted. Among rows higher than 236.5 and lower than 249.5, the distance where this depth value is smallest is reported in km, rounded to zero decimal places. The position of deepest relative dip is 237 km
